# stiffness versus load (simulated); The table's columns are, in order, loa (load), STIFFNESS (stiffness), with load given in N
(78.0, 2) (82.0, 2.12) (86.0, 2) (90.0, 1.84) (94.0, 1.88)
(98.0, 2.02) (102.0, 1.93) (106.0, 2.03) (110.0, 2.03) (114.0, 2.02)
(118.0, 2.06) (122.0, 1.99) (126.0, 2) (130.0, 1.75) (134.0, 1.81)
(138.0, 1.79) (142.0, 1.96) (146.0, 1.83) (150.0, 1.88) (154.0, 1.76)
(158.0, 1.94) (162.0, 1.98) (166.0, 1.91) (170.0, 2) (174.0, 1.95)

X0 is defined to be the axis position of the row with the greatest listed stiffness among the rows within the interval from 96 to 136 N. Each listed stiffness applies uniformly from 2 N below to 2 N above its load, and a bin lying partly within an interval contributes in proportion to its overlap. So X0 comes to 118.0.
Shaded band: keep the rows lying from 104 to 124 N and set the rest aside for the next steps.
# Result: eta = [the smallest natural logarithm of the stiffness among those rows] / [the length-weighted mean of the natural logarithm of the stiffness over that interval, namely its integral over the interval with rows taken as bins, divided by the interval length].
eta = 0.97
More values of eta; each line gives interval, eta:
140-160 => 0.90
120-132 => 0.86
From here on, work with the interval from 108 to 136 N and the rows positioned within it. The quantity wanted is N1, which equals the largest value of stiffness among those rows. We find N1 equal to 2.06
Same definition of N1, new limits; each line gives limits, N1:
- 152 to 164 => 1.98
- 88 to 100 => 2.02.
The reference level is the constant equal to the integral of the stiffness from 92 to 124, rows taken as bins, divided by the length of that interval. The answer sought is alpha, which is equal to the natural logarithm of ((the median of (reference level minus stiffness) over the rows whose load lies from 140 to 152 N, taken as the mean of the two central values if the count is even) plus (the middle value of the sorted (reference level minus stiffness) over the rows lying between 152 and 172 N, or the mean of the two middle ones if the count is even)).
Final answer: -1.8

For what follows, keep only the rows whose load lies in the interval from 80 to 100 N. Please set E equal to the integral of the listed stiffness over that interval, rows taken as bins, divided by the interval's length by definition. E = 1.97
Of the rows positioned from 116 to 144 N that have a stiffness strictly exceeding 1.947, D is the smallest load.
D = 118.0 N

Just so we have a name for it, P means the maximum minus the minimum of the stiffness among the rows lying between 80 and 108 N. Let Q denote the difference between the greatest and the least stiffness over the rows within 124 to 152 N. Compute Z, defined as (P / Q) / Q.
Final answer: 4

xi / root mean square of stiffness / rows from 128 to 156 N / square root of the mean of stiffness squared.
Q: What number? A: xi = 1.827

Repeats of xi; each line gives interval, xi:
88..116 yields 1.966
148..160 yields 1.862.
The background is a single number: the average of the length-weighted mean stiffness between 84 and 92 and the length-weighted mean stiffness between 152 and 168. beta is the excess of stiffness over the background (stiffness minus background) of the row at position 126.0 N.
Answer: 0.091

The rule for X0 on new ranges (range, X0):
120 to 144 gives 126.0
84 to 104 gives 98.0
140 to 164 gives 162.0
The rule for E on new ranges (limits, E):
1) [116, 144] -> 1.91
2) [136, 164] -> 1.88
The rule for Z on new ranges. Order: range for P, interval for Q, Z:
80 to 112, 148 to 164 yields 6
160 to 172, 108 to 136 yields 1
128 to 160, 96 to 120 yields 12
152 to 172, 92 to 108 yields 11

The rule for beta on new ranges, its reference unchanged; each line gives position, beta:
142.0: 0.051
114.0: 0.111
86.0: 0.091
